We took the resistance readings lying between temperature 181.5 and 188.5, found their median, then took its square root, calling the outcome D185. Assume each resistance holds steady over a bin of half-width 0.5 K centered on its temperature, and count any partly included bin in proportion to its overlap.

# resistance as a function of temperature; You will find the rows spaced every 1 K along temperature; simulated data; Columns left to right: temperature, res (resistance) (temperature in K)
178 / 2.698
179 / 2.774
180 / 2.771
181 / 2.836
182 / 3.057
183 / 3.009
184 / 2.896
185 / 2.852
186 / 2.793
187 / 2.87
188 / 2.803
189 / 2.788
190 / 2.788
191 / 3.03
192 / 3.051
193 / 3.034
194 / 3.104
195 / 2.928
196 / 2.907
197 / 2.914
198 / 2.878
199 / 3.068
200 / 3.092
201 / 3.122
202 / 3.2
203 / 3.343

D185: 1.69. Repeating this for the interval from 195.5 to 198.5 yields 1.70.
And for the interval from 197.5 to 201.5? 1.75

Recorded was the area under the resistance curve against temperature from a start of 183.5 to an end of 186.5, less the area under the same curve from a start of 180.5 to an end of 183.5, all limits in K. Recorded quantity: -0.36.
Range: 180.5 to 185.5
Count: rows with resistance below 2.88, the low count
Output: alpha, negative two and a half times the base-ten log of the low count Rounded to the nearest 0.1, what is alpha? -0.8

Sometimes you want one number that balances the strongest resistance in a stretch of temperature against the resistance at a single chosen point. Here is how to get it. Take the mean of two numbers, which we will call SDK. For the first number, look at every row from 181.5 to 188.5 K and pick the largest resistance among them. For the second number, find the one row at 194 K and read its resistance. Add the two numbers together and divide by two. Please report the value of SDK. 3.08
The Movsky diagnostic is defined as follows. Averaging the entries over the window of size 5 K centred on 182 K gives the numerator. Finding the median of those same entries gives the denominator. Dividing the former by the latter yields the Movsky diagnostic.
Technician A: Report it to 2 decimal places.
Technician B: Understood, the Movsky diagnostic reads 1.01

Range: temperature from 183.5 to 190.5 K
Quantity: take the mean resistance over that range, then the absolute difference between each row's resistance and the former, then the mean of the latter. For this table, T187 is 0.0390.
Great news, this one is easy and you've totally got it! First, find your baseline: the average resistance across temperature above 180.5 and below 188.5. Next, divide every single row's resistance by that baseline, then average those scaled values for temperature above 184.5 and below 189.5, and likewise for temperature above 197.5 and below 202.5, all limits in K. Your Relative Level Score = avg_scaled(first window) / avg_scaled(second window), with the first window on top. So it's 0.92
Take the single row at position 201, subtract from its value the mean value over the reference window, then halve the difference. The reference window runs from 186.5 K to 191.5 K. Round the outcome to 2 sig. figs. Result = 0.13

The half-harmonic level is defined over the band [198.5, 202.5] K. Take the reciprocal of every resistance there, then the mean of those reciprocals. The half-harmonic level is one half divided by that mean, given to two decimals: 1.56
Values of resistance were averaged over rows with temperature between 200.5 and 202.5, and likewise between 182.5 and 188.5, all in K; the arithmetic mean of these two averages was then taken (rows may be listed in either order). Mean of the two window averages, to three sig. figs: 3.02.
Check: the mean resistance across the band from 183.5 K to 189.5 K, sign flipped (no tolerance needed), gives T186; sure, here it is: -2.83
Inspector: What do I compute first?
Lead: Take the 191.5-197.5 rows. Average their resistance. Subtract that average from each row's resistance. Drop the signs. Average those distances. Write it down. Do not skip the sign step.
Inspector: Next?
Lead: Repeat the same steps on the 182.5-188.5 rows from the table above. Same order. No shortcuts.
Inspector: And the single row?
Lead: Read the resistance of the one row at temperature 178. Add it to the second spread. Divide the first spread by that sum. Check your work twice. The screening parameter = 0.0266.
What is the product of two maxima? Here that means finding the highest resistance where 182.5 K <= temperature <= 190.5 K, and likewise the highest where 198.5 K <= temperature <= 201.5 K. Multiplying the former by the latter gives 9.4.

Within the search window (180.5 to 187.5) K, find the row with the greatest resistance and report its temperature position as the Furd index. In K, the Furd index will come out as 182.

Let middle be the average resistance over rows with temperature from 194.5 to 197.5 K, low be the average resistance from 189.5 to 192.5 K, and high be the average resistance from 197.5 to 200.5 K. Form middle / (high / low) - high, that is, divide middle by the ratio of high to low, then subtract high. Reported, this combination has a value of -0.15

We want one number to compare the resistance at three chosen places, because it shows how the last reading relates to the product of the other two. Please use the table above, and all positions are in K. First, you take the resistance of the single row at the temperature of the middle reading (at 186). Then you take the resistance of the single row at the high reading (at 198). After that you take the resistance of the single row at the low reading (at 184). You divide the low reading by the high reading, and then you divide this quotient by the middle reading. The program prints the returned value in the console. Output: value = 0.360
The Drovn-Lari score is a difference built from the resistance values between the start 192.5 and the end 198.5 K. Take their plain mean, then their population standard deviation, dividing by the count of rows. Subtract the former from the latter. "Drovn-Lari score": -2.88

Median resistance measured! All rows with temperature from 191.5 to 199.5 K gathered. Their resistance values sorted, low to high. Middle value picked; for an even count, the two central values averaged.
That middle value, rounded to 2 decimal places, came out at 2.98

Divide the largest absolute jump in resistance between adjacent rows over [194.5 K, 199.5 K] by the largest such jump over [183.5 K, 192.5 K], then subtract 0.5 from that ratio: 0.29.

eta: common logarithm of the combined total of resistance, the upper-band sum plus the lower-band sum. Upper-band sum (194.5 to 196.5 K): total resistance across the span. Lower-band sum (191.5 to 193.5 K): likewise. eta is 1.08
